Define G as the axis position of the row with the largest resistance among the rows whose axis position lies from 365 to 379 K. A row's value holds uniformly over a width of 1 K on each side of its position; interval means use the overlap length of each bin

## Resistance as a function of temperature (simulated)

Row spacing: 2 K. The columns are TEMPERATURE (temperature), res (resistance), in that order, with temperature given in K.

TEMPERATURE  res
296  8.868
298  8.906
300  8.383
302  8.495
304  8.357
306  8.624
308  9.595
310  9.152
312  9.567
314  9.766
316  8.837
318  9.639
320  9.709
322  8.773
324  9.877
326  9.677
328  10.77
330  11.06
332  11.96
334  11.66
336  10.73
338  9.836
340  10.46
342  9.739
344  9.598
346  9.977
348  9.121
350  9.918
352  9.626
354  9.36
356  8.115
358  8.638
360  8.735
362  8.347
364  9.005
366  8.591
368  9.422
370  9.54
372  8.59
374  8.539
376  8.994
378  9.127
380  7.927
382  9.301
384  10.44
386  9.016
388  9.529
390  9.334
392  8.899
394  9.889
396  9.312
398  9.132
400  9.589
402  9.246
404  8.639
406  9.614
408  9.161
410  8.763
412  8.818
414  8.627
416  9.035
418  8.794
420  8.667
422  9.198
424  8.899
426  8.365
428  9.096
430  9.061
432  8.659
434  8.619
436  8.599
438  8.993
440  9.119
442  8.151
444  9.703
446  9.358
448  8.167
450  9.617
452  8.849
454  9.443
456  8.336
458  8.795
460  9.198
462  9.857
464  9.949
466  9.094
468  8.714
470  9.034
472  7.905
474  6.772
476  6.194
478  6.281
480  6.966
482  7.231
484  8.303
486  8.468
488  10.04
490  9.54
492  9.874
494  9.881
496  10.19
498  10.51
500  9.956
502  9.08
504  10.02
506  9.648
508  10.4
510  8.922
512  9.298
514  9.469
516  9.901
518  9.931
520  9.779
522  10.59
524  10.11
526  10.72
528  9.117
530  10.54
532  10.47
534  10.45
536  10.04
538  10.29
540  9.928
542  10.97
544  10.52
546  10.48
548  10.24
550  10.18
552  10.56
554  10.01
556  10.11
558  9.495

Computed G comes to 370 K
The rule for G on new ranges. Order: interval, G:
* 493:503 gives 498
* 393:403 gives 394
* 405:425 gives 406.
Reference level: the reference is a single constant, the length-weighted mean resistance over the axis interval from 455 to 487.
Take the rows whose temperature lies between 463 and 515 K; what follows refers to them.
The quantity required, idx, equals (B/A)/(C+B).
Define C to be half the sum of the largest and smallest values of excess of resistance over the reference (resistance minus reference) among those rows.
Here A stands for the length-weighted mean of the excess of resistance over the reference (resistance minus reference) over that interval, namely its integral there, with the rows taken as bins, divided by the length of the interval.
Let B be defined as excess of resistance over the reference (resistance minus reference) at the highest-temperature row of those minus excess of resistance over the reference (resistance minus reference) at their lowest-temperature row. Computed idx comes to 2.1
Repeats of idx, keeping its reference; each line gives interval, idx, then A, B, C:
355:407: 0.7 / 0.86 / 1.5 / 1.0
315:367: -0.1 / 1.49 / -0.2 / 1.8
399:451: 0.0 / 0.75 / 0.0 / 0.7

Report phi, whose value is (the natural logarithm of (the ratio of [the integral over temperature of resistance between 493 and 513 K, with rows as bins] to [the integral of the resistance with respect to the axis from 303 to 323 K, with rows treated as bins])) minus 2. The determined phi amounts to -1.94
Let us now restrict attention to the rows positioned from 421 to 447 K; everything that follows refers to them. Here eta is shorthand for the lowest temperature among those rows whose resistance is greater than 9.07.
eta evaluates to 422 K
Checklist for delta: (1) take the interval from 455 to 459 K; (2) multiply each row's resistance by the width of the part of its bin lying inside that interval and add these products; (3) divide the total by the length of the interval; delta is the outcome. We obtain 8.6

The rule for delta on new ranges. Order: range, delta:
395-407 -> 9.3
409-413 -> 8.8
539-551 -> 10.4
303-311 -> 8.9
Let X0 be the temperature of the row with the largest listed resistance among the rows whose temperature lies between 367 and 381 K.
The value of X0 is 370 K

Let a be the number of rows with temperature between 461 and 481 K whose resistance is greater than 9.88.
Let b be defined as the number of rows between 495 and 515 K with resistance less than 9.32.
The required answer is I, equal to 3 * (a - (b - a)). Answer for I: -3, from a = 1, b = 3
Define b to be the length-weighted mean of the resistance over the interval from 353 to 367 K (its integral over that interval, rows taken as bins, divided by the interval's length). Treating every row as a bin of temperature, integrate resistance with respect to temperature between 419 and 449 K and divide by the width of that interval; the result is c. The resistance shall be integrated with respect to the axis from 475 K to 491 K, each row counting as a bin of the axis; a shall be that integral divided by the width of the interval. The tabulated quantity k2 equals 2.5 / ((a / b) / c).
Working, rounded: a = 7.9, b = 8.7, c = 8.8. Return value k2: 24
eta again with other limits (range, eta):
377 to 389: 378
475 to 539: 488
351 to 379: 352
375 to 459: 378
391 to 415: 394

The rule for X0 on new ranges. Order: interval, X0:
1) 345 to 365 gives 346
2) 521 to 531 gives 526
